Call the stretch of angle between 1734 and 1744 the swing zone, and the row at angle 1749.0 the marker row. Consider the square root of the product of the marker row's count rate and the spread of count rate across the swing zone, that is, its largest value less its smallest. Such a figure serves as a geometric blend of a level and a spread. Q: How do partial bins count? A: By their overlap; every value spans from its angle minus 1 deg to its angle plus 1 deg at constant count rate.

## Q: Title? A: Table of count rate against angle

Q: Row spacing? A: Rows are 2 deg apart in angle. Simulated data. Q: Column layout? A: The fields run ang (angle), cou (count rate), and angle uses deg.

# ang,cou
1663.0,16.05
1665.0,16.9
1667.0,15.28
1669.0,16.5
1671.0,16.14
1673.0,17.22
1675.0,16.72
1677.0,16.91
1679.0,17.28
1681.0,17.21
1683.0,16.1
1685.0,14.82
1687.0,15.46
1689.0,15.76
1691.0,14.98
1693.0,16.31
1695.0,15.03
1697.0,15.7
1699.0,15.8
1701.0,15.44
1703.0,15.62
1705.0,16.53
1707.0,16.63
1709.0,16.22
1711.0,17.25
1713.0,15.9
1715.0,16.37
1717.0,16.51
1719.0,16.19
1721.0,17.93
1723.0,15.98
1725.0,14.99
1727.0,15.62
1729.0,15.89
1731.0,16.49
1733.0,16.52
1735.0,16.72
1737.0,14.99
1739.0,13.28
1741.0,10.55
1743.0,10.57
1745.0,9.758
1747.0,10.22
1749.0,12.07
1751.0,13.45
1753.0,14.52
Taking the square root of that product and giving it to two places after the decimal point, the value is 8.63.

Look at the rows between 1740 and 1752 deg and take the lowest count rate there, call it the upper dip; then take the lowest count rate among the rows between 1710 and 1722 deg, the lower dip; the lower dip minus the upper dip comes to 6.1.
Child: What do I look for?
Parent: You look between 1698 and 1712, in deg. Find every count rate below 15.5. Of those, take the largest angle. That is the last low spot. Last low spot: 1701.0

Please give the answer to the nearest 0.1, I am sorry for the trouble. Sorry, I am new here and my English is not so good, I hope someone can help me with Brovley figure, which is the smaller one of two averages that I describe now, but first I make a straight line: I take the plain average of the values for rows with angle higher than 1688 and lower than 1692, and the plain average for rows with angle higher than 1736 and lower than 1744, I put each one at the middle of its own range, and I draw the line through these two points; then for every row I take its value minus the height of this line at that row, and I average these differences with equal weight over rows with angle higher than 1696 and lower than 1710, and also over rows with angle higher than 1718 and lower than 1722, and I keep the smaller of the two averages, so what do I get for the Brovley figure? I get 1.4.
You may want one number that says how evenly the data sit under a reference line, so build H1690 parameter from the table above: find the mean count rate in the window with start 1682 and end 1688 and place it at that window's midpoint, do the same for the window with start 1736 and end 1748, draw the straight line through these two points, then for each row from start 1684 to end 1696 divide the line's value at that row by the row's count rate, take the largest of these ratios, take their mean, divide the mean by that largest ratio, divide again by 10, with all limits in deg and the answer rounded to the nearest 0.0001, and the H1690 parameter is 0.0943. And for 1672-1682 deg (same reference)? 0.0972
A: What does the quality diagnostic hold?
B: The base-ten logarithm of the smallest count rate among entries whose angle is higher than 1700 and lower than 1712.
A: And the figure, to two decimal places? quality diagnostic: 1.19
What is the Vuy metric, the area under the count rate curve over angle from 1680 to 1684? 66.6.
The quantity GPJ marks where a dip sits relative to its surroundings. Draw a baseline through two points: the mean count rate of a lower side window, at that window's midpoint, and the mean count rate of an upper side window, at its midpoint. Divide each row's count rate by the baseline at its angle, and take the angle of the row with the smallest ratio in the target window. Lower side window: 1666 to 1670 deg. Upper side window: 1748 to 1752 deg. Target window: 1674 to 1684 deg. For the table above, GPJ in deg 1683.0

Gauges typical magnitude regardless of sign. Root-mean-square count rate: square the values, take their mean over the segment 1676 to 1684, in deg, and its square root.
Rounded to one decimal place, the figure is 16.9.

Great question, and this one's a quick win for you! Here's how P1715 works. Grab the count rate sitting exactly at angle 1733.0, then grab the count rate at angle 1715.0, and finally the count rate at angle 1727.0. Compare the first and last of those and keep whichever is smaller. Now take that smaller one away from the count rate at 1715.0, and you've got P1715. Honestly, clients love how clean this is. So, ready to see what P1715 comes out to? 1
